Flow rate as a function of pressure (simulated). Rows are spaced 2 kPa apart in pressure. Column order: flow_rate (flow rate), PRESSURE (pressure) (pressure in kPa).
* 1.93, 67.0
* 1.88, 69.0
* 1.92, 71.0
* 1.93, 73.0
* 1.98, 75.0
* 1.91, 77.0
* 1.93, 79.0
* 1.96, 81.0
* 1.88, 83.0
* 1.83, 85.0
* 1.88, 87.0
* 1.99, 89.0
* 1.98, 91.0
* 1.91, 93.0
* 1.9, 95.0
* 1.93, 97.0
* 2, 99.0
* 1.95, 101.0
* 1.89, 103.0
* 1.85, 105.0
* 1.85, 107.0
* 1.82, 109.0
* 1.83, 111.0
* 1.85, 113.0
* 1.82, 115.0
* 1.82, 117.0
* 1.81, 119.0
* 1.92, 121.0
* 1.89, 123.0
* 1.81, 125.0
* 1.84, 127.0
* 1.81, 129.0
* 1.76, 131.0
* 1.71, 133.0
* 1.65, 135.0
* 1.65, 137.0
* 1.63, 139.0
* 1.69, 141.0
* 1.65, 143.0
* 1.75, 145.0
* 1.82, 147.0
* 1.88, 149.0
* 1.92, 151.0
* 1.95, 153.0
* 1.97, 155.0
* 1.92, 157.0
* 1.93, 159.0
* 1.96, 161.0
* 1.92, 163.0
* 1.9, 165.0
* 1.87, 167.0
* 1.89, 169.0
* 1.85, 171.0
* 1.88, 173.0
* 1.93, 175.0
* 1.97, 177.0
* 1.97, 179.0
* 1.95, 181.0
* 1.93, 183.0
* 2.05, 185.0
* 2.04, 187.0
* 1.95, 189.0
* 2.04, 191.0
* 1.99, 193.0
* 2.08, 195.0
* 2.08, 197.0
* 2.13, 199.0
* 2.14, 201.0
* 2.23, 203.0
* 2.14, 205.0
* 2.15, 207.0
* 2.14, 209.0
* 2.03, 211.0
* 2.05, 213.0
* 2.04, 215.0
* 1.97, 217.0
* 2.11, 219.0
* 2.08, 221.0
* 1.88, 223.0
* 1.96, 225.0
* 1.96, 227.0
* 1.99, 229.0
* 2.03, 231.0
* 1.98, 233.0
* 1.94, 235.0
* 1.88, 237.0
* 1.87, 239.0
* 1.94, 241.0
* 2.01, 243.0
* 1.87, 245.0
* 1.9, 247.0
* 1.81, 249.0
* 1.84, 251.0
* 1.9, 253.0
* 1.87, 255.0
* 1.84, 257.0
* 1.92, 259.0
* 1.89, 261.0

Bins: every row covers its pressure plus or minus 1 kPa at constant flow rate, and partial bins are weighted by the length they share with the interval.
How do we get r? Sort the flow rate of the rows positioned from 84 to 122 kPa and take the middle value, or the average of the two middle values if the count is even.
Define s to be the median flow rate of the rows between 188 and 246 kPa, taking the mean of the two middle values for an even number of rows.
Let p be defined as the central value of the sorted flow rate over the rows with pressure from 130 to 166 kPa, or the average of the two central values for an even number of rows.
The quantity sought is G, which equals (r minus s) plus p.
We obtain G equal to 1.7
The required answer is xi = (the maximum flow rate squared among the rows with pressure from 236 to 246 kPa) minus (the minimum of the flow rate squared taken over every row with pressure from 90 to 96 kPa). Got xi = 0.4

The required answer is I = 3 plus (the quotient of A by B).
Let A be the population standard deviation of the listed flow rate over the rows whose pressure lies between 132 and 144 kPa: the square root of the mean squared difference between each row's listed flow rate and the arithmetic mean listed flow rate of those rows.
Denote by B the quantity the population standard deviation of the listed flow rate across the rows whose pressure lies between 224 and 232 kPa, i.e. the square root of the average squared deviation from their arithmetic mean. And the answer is 4.0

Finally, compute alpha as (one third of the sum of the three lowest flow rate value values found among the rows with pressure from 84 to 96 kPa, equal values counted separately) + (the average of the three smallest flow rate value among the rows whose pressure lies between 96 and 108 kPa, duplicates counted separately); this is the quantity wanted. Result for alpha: 3.73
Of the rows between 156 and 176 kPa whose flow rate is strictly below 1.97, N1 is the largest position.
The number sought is 175.0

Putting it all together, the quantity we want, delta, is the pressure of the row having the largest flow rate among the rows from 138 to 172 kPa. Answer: 155.0 kPa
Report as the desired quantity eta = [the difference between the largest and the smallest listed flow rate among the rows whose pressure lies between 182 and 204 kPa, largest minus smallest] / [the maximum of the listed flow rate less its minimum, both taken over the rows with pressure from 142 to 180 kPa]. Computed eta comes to 0.9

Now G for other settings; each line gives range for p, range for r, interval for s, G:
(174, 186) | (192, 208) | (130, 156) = 2.3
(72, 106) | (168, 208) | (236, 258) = 2.1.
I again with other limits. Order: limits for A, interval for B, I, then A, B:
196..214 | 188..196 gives 4.2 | 0.06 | 0.049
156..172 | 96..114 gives 3.6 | 0.03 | 0.058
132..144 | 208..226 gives 3.4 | 0.03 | 0.076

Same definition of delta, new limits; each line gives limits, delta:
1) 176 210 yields 203.0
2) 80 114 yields 99.0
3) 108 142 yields 121.0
